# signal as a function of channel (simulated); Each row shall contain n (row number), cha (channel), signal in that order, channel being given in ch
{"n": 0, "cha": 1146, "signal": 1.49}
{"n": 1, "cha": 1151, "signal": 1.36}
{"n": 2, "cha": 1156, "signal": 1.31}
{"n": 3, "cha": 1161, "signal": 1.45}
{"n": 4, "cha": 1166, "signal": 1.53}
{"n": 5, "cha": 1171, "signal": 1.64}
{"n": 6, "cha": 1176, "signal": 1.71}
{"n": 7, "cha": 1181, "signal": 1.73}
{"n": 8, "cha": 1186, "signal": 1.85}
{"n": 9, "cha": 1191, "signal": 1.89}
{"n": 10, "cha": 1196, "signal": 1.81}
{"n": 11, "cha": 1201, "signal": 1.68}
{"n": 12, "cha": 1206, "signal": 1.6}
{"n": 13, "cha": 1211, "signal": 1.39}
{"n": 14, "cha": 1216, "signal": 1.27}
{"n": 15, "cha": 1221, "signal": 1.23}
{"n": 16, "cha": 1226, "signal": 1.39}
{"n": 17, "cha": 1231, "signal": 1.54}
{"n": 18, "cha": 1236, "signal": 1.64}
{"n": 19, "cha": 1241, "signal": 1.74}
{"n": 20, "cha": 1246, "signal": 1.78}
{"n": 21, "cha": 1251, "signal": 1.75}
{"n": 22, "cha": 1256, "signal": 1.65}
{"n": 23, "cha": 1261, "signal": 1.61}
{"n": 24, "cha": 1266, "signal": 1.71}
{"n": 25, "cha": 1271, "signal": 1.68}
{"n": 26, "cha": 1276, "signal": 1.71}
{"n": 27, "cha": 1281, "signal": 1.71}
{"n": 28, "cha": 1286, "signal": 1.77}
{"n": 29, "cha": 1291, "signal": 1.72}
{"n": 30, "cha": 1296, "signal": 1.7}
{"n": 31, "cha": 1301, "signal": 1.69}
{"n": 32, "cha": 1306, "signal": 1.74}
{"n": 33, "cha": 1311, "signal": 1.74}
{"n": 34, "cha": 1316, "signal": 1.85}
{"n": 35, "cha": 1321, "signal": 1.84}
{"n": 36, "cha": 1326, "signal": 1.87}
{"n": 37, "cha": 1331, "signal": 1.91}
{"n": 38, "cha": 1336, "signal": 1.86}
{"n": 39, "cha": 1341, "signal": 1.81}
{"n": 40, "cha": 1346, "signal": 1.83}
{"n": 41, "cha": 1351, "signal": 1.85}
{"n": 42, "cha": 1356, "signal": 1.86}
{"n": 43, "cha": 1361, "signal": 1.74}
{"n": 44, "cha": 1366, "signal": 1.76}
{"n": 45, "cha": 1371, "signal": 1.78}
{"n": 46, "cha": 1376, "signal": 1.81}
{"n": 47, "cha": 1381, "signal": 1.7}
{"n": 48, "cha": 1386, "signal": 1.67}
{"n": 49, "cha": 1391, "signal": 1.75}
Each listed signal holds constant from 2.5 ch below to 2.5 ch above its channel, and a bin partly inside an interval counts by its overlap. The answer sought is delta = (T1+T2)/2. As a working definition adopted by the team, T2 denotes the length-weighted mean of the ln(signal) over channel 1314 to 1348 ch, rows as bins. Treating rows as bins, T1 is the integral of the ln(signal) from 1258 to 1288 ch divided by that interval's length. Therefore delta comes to 0.57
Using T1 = 0.53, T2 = 0.62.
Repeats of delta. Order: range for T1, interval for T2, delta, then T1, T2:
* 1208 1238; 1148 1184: 0.38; 0.34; 0.42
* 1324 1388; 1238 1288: 0.56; 0.59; 0.54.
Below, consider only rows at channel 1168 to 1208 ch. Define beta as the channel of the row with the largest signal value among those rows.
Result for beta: 1191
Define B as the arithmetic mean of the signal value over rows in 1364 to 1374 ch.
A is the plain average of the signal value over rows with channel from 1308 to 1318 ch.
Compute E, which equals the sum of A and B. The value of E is 3.6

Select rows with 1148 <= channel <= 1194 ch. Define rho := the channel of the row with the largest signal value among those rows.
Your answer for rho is 1191 ch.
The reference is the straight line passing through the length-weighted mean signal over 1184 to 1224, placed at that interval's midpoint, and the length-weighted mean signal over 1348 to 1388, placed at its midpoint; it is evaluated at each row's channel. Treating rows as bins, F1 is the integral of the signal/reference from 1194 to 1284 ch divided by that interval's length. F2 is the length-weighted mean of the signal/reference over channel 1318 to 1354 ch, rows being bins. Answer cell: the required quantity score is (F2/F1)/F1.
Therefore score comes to 1.09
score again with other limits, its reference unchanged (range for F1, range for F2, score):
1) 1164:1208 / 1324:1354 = 0.88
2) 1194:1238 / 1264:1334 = 1.18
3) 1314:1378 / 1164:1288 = 0.93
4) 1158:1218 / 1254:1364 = 0.96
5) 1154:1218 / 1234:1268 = 0.98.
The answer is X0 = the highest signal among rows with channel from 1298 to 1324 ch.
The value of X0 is 1.85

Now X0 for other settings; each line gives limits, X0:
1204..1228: 1.6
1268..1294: 1.77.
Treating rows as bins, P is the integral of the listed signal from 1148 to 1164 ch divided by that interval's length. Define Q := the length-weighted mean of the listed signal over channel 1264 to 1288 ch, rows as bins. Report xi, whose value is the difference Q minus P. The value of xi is 0.3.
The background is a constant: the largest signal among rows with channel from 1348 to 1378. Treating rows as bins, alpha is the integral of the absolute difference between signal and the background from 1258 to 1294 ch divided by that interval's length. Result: 0.16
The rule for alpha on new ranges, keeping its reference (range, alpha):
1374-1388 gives 0.13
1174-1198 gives 0.07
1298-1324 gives 0.09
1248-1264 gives 0.19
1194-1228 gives 0.38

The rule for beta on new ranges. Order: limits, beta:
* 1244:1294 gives 1246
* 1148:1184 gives 1181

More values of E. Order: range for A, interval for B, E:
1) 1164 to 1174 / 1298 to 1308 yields 3.3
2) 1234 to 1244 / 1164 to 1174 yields 3.3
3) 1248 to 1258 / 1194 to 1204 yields 3.4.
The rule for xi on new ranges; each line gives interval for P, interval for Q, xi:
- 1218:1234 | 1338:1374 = 0.4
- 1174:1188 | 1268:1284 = -0.1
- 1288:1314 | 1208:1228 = -0.4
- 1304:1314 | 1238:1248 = 0.0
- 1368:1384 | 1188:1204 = 0.0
